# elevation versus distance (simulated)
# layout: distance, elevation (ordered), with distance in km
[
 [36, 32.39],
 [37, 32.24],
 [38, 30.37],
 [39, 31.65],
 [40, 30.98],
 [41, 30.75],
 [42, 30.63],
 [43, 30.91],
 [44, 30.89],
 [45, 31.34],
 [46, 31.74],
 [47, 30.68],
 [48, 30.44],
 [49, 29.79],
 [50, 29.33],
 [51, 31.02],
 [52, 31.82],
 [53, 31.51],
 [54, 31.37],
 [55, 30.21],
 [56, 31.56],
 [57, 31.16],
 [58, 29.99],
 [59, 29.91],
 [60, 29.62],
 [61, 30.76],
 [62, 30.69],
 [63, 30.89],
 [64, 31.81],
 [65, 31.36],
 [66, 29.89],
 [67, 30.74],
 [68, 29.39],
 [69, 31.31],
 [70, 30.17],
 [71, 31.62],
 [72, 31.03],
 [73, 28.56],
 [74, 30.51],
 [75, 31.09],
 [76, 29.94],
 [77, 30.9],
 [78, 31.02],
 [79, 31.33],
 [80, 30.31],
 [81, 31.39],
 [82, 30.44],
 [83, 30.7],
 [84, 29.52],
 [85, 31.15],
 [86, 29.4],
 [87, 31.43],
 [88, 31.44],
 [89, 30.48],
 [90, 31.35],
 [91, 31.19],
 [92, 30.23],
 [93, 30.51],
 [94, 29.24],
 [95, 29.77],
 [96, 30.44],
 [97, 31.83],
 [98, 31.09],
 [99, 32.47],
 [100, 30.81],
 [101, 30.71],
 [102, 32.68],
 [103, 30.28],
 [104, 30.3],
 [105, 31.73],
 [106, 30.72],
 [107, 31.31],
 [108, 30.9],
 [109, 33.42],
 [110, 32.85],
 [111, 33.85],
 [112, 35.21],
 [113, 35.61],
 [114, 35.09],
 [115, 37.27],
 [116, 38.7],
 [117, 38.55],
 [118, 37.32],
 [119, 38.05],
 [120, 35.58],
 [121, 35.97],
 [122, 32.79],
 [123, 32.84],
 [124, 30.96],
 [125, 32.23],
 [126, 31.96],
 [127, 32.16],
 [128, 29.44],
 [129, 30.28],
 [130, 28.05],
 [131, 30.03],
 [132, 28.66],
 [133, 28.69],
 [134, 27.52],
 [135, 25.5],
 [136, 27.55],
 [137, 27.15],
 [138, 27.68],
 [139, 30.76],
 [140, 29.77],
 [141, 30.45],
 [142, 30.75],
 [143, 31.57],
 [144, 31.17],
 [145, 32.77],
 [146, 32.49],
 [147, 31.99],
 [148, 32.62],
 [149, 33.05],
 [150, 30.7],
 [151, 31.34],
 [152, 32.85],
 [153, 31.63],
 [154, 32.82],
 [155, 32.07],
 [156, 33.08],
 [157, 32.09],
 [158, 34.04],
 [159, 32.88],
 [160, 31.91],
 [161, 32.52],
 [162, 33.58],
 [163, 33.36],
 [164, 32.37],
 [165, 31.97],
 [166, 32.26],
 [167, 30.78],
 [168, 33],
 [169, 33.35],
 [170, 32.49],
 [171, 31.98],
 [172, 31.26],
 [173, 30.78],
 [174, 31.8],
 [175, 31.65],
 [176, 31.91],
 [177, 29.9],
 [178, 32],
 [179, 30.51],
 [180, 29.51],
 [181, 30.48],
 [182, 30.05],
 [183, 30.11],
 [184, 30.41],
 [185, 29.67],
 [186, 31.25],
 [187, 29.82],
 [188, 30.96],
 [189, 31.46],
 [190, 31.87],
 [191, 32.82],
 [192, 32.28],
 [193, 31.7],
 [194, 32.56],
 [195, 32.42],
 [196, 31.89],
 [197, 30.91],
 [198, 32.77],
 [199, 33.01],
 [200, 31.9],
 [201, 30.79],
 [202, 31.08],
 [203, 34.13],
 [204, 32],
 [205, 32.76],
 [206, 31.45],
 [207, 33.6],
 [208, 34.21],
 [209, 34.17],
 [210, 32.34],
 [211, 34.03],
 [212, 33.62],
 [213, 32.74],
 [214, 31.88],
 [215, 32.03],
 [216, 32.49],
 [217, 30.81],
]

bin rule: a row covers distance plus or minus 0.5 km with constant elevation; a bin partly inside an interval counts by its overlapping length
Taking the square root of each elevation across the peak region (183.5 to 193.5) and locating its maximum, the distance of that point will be 191 km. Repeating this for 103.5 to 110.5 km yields 109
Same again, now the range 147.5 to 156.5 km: 156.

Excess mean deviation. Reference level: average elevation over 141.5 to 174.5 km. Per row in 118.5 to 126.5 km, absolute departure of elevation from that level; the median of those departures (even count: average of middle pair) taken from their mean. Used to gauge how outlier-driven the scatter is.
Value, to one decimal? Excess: 1.0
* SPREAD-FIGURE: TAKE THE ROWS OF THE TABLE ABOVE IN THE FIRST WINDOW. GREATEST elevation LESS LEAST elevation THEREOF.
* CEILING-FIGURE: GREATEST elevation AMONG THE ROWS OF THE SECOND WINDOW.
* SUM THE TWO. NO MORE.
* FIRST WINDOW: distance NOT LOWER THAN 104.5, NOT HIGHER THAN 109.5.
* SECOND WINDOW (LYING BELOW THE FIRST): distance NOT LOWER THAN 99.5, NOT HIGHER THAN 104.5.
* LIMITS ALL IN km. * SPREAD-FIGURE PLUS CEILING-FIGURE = 35.4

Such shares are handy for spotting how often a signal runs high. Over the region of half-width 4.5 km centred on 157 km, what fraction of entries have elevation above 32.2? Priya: 0.6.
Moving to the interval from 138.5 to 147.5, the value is 0.2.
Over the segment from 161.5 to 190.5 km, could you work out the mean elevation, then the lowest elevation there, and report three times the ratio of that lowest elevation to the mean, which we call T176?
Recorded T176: 2.82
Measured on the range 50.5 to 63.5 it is 2.88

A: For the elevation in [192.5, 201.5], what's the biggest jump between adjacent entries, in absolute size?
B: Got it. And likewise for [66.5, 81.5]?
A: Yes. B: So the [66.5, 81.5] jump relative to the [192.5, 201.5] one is 1.3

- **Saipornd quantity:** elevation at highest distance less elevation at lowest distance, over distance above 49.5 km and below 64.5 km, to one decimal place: 2.5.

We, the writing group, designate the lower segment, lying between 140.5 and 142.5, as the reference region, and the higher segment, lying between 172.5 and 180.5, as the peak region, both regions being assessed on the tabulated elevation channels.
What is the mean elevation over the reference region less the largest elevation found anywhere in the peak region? -1.4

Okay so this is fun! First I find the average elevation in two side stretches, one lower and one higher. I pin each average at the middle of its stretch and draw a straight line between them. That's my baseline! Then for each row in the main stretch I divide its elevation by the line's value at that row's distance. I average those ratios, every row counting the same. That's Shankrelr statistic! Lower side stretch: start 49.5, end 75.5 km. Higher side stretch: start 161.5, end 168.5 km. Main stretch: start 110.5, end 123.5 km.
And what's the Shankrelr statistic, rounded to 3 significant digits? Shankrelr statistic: 1.14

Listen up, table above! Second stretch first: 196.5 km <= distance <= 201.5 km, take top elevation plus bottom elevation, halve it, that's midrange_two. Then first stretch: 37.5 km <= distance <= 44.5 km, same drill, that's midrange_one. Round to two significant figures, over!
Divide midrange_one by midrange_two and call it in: 0.97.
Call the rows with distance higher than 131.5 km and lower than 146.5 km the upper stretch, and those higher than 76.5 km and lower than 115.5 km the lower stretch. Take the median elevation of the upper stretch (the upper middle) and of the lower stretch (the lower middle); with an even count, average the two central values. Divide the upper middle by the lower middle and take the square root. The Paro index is 0.98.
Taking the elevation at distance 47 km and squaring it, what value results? 941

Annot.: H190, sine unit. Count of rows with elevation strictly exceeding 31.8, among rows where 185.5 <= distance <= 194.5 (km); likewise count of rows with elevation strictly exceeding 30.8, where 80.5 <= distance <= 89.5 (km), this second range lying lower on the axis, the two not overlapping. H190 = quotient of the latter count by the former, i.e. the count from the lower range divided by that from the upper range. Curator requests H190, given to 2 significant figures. 1.0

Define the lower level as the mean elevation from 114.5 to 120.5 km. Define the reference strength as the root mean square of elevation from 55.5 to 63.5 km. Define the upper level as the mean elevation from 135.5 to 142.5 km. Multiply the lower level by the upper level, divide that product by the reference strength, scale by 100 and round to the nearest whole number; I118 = 3583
